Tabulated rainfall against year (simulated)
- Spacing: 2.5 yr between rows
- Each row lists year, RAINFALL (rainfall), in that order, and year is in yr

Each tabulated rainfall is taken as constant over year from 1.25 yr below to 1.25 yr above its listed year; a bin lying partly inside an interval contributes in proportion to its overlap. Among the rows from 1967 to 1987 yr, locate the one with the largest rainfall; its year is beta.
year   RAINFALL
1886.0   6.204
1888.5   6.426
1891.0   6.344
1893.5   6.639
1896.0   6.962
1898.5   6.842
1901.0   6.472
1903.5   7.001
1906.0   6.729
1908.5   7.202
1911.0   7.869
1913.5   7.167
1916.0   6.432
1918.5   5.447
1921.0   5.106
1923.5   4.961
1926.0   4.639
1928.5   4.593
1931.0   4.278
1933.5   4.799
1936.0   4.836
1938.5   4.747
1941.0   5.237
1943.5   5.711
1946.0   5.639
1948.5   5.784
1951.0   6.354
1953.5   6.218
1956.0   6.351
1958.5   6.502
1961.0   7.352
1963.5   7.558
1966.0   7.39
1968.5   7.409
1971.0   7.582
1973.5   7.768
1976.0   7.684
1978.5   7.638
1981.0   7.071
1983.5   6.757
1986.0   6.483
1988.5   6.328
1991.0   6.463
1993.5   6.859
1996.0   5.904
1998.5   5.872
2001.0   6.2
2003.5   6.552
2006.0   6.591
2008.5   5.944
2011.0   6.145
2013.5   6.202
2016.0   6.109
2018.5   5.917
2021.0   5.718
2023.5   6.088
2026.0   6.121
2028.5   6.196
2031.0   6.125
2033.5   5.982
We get 1973.5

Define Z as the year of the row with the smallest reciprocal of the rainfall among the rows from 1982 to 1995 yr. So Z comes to 1993.5 yr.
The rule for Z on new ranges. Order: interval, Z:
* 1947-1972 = 1971.0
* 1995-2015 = 2006.0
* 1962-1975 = 1973.5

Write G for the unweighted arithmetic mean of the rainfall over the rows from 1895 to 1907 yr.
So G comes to 6.8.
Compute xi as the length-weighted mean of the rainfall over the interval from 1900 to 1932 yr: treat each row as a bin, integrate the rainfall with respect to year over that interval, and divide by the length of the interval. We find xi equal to 6.0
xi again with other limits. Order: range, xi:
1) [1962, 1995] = 7.1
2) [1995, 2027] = 6.1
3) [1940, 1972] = 6.5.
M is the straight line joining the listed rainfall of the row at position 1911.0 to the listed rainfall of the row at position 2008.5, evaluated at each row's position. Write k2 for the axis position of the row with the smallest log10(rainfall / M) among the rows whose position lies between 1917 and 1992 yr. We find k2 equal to 1931.0 yr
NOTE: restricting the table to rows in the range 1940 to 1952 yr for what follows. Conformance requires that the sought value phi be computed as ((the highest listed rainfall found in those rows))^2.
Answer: 40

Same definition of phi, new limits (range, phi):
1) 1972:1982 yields 60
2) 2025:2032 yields 38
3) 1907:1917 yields 62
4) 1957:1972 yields 57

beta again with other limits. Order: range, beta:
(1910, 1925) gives 1911.0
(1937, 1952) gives 1951.0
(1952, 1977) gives 1973.5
